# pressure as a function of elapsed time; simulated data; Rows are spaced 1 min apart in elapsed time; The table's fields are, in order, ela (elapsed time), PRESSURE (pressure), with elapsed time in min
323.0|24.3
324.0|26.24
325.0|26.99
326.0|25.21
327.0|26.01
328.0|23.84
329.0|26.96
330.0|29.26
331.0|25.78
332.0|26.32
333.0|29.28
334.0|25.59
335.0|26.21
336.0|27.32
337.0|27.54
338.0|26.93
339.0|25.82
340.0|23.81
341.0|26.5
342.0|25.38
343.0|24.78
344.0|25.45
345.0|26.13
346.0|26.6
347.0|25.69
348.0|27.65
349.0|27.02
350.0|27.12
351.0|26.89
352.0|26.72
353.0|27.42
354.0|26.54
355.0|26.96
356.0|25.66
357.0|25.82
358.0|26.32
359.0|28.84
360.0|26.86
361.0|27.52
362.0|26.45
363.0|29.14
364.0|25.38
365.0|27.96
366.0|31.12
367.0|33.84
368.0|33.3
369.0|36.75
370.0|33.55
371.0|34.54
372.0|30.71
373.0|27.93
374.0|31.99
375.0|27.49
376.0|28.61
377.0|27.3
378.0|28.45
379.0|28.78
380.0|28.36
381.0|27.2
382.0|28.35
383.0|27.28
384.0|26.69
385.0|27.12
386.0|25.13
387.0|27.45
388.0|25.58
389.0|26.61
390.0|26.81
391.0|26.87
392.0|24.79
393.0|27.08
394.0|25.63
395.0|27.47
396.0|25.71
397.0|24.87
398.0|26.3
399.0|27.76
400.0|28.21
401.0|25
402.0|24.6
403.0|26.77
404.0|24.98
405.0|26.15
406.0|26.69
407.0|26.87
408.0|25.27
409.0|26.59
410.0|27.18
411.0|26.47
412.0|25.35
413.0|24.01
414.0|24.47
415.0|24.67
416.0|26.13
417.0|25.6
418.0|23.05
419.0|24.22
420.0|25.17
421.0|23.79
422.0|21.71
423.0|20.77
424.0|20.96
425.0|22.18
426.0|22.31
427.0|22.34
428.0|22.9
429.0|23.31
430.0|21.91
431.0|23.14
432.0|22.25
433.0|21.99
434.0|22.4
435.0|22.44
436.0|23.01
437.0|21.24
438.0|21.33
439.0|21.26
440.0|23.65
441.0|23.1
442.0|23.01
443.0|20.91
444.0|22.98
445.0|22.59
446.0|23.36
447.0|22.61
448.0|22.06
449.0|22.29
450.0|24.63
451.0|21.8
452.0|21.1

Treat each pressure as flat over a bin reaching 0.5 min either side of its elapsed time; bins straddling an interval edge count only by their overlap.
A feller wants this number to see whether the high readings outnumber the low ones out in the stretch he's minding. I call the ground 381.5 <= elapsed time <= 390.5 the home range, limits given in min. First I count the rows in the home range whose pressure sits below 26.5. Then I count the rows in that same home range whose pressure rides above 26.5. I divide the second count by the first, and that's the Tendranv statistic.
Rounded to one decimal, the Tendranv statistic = 3.5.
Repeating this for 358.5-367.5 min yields 3.5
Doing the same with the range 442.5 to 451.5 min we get 0.0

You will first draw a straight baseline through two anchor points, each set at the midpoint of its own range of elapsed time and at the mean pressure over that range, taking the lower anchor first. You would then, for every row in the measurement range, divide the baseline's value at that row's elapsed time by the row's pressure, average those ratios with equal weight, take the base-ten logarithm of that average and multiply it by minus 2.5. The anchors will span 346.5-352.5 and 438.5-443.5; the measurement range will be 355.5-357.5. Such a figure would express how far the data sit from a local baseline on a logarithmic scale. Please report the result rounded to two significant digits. -0.032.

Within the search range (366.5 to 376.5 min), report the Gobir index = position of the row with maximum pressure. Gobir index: 369.0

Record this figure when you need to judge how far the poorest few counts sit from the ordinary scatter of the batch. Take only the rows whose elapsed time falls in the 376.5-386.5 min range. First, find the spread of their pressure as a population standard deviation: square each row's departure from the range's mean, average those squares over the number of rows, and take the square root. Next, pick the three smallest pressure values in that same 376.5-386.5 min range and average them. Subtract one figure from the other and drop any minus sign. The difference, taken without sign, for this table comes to 25.3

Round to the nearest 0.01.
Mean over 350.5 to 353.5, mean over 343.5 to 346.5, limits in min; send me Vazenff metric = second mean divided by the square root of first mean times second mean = 0.98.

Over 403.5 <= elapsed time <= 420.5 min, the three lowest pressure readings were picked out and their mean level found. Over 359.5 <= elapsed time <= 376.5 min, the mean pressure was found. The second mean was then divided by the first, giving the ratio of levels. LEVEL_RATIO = 1.27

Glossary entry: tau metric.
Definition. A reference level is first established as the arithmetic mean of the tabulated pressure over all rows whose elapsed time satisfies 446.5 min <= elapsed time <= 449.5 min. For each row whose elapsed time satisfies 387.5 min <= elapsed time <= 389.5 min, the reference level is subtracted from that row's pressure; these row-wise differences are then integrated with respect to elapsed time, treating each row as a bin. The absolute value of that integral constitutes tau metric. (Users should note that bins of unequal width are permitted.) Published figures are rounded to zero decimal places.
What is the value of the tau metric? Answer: 8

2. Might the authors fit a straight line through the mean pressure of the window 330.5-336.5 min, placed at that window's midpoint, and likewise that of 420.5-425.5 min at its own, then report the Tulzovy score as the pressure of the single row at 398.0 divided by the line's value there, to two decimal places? 1.13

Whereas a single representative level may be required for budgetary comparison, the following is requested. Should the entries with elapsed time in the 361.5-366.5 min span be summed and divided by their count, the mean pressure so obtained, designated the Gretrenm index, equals 28.0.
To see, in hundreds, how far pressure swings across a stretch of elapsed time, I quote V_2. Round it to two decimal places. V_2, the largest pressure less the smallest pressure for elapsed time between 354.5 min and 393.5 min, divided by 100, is 0.12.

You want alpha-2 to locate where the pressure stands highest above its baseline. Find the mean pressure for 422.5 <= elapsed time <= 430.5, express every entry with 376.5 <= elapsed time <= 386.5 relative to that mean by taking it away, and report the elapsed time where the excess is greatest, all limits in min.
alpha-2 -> 379.0 min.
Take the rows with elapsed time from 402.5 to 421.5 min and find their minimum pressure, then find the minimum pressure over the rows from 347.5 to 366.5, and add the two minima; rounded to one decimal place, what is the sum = 48.4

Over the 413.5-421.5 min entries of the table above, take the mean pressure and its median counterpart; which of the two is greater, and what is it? 24.6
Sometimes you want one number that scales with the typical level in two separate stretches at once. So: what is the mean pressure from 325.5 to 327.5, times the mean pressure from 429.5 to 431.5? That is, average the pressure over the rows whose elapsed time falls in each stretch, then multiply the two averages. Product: 577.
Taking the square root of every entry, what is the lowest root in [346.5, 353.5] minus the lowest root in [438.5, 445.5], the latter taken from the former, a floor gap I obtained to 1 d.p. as 0.5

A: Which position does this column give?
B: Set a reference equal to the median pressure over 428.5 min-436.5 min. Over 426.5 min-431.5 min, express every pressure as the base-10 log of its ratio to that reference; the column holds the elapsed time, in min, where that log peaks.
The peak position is 429.0 min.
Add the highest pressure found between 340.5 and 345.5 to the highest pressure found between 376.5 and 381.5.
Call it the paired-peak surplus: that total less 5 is 50.3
